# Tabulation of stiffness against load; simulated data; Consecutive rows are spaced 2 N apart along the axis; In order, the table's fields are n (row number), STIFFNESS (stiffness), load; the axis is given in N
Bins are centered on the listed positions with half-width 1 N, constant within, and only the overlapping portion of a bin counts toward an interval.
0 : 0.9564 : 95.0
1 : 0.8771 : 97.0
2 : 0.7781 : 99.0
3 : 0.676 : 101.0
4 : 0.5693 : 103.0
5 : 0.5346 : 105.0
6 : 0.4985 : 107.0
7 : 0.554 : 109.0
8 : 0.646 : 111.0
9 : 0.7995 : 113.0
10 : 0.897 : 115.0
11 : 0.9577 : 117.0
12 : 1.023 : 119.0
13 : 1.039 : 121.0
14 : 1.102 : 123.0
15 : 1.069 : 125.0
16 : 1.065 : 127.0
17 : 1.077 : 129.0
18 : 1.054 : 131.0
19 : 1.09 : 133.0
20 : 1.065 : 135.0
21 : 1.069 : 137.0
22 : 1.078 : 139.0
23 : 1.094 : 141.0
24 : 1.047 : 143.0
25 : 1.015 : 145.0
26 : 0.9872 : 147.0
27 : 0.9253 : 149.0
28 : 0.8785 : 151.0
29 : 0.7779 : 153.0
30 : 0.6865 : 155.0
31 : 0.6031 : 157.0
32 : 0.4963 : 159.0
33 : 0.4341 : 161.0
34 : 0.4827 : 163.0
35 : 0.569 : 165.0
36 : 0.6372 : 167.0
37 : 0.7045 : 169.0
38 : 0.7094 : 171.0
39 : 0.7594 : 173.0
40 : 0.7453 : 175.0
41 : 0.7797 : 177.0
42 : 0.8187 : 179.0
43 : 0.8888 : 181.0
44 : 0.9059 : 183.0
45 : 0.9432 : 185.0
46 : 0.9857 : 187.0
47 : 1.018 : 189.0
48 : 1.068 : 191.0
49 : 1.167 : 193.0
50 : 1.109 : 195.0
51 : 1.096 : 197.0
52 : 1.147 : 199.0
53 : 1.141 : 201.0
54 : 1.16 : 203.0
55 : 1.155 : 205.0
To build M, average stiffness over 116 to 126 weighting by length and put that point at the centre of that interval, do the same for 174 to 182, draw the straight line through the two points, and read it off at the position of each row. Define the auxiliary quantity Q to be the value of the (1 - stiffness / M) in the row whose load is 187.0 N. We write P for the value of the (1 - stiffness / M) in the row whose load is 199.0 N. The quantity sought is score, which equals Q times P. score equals 0.16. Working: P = -0.6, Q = -0.28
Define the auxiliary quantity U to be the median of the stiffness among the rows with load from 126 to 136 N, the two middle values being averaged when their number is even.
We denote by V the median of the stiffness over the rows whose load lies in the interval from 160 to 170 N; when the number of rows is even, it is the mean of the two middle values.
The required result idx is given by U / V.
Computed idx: 1.9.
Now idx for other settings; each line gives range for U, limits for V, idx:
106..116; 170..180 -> 0.9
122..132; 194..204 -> 0.9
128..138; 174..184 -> 1.3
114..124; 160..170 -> 1.8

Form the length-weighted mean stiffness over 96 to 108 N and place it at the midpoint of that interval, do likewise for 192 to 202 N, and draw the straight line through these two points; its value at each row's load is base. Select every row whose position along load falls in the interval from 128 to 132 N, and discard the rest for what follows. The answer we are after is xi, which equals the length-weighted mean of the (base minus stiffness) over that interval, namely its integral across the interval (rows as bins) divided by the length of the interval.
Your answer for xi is -0.27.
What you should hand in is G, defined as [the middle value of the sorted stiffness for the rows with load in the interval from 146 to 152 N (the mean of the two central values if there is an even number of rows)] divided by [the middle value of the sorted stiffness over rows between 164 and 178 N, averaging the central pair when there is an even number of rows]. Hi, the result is 1.3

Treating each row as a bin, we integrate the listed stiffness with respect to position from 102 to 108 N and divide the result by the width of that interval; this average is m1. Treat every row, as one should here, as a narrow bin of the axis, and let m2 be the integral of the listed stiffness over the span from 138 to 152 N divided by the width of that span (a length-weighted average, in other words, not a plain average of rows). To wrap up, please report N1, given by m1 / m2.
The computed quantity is 0.53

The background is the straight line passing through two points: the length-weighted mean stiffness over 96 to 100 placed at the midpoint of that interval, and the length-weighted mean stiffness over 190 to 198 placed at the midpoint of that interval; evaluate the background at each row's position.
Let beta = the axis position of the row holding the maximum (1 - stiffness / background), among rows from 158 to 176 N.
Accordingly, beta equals 161.0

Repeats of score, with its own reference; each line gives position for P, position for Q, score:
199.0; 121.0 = 0.00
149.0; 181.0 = 0.00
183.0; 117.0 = -0.01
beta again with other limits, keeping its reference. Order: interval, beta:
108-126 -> 109.0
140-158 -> 157.0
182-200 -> 183.0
